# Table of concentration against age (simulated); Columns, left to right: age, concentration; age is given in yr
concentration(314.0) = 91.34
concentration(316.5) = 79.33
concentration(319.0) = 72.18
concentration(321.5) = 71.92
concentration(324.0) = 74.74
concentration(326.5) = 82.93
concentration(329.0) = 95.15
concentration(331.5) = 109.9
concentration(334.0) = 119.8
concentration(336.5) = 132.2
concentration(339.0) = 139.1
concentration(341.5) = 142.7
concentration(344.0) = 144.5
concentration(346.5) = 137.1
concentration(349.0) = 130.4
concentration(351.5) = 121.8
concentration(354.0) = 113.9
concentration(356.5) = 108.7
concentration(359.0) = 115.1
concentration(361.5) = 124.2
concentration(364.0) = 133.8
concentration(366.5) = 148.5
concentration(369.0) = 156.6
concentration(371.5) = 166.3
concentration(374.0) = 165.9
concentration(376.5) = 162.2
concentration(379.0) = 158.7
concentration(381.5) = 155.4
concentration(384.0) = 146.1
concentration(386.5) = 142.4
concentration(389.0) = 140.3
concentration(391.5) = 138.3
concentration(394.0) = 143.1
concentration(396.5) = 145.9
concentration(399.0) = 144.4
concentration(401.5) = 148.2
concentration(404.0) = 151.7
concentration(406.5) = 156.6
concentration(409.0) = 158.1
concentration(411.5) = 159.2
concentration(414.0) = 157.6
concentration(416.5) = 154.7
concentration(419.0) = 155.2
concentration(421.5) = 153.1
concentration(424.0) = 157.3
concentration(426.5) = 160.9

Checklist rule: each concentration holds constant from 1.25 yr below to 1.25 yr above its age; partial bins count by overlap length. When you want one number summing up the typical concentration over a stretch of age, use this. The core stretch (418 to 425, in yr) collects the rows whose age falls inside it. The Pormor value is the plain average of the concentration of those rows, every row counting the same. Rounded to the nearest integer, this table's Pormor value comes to 155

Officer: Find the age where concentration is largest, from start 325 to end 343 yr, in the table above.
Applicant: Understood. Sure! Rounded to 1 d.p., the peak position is 341.5 yr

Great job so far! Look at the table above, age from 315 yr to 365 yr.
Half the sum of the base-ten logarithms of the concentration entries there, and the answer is 20.4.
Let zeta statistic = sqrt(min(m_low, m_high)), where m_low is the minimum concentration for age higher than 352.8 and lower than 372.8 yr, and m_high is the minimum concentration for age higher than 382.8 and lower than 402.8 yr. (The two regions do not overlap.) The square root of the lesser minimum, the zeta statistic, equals 10.4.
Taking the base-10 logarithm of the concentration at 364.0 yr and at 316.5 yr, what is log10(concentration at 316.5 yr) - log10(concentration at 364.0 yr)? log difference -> -0.23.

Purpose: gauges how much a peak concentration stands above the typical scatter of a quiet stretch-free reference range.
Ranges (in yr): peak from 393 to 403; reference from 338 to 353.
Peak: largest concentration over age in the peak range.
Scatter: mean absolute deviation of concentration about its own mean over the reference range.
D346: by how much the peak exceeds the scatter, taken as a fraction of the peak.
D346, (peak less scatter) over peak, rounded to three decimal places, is 0.956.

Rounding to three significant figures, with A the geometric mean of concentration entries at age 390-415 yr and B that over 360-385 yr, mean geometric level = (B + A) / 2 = 151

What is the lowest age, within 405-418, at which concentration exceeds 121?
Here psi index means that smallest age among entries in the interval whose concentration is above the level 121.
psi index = 406.5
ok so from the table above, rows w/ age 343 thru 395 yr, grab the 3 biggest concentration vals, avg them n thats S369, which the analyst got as 165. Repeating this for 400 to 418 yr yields 158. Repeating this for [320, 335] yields 108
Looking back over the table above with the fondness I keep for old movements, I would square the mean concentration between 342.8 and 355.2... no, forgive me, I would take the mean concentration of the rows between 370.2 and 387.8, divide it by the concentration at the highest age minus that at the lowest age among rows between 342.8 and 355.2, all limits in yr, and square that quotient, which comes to 26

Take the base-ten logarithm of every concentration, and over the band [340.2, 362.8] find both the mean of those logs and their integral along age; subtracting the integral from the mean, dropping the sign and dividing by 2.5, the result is 18.1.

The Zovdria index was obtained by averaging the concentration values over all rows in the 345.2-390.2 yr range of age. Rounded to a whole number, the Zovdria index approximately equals 140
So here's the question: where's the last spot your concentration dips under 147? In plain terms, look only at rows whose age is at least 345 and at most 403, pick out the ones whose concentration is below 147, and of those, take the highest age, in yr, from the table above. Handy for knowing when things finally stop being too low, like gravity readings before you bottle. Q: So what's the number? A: 399.0 yr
